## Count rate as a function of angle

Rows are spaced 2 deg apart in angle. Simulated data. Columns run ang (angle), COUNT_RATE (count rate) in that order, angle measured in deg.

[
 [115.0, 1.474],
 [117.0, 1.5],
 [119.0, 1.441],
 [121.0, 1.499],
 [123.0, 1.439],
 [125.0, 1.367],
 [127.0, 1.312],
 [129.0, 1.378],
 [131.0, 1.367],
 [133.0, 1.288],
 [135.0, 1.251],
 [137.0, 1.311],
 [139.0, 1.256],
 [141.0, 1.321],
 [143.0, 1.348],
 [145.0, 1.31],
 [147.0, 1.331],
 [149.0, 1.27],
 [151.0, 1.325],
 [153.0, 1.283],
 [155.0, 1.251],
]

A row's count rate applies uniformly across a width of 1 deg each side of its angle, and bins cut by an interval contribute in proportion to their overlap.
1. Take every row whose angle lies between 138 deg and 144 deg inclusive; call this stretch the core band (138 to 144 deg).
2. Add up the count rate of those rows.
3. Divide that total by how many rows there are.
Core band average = 1.31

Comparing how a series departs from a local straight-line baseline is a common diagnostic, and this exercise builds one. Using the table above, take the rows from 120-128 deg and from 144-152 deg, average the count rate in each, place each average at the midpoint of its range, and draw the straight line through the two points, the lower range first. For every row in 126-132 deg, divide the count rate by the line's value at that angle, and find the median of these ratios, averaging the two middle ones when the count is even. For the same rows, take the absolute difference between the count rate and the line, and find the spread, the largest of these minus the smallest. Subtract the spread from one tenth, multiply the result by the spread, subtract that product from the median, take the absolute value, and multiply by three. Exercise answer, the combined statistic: 2.97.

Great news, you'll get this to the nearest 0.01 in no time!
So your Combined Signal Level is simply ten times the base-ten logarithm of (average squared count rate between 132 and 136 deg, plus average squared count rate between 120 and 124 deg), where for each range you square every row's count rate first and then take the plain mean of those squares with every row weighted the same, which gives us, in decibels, 5.76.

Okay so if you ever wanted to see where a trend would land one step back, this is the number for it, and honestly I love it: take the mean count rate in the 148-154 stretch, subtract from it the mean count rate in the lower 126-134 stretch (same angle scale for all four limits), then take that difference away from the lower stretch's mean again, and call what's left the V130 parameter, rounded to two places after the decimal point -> 1.38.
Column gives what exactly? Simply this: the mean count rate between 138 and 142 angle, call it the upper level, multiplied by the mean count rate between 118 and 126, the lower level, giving 1.85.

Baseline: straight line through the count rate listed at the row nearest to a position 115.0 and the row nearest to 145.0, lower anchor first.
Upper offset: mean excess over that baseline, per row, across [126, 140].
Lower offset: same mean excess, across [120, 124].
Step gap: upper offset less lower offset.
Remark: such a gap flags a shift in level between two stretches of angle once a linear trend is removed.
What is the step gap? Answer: -0.10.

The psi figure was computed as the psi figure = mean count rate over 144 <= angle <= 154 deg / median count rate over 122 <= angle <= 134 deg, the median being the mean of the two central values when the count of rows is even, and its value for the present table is 0.954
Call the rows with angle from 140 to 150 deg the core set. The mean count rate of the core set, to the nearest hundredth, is 1.32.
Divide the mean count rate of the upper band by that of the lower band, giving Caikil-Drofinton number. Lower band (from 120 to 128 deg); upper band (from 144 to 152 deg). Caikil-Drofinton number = 0.93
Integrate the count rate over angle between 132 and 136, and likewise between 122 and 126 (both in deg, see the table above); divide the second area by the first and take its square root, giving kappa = 1.05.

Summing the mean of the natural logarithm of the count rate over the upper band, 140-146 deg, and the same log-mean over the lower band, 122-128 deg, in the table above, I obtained 0.60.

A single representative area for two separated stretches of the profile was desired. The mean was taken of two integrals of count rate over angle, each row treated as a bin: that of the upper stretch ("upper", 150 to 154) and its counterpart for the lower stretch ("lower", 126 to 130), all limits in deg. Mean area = 5.3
